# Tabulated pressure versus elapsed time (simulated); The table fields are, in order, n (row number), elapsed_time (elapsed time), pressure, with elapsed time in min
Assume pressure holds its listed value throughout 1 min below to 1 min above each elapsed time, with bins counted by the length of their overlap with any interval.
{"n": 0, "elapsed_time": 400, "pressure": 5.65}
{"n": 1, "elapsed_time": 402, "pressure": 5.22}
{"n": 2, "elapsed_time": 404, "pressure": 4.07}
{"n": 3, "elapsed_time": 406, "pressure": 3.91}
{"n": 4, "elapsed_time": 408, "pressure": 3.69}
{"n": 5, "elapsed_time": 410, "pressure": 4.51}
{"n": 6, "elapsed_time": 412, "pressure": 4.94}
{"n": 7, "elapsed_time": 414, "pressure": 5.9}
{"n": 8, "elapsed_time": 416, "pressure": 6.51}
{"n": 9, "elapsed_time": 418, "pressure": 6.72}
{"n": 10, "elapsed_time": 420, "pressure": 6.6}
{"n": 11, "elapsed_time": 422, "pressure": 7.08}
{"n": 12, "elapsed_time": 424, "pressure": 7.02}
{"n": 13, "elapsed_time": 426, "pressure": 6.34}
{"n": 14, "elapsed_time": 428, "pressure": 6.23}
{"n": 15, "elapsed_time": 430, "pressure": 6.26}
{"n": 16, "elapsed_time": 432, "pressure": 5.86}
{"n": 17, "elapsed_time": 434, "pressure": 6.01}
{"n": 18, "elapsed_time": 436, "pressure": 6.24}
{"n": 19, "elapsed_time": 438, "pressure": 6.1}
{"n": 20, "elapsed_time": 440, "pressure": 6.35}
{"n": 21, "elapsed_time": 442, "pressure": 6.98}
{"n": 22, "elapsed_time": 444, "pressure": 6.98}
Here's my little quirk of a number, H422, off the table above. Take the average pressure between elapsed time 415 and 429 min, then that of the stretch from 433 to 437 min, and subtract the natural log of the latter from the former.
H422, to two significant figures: 4.8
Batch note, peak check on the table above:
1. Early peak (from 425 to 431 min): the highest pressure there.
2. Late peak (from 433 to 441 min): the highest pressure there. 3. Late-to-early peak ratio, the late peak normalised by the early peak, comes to 1.00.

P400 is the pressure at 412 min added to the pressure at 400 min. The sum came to 10.6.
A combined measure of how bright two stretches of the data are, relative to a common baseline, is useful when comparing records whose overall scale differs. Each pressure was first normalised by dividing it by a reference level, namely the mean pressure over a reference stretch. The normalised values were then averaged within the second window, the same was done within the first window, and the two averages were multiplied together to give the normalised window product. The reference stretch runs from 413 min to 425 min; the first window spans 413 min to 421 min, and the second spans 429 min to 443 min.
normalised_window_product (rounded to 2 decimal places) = 0.91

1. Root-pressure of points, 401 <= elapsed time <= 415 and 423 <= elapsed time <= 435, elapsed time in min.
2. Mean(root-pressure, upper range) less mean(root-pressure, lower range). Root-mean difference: 0.37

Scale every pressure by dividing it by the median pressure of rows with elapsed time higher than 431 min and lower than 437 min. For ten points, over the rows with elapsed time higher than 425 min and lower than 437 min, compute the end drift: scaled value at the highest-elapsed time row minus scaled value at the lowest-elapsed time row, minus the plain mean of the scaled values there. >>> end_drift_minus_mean -1.0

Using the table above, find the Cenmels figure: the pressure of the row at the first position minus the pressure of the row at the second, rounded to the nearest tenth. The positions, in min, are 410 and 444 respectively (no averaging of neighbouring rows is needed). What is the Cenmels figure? -2.5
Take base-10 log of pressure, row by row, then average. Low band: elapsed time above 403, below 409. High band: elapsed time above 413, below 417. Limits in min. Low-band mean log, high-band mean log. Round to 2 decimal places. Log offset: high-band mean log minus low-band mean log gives 0.20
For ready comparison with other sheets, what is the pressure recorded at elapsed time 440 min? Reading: 6.35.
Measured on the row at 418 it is 6.72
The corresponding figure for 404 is 4.07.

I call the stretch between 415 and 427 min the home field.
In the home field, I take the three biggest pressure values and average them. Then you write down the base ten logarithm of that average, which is 0.841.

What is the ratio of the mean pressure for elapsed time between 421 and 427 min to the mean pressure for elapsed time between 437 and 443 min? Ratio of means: 1.05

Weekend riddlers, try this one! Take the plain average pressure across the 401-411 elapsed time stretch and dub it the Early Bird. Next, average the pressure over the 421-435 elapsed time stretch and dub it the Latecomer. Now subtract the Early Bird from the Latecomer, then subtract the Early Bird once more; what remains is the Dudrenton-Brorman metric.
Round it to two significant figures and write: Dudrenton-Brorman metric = -2.2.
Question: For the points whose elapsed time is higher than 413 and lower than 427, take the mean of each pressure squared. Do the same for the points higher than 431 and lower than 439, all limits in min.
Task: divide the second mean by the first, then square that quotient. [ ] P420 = 1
